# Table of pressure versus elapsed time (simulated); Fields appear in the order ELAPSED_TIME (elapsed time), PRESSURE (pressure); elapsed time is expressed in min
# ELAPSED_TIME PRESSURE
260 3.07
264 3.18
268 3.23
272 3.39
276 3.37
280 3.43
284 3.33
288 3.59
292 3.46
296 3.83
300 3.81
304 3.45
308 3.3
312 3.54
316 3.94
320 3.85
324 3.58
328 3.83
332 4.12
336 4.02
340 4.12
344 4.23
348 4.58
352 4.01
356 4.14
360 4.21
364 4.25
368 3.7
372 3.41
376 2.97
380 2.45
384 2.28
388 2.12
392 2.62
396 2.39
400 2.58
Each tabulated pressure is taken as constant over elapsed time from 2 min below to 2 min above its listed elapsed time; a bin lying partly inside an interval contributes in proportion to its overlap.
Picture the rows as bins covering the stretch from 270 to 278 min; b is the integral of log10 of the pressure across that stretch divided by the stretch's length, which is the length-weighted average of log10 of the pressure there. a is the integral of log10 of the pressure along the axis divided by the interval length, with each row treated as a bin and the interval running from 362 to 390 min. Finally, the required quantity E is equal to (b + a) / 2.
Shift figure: 0.50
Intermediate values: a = 0.468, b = 0.53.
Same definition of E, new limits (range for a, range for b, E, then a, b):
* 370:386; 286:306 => 0.50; 0.438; 0.56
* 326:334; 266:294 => 0.57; 0.599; 0.53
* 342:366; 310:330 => 0.60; 0.627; 0.57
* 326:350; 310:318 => 0.59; 0.617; 0.57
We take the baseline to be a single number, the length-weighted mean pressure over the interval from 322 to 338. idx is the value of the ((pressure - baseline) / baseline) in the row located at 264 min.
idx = -0.2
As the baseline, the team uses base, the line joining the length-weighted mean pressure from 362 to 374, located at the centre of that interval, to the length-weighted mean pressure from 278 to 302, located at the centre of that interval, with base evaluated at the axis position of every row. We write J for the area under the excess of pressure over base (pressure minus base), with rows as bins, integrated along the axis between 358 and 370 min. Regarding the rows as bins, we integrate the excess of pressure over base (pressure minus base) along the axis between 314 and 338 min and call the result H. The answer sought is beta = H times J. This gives 17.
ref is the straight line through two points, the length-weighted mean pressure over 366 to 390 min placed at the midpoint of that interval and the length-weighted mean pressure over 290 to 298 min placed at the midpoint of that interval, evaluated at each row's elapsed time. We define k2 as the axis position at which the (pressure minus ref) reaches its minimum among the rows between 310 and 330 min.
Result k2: 312 min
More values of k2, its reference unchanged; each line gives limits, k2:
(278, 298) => 284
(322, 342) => 324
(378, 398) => 388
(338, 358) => 340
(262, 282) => 264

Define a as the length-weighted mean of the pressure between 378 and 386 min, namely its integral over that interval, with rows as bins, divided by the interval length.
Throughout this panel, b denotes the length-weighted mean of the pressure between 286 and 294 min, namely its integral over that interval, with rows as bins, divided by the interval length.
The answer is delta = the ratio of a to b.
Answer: 0.67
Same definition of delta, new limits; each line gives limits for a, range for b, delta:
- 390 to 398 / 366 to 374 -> 0.70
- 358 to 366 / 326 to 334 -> 1.06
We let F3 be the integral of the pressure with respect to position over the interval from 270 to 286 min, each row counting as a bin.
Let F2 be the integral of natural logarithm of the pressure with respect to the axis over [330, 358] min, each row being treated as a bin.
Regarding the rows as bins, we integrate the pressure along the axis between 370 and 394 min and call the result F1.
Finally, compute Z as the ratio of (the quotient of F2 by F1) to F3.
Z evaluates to 0.012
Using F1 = 63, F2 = 40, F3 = 54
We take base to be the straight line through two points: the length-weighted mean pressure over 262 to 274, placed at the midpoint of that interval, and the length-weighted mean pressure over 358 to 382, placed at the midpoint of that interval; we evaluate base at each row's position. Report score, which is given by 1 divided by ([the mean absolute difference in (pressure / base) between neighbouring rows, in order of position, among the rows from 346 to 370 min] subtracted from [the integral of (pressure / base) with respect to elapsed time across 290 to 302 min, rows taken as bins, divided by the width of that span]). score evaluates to 0.97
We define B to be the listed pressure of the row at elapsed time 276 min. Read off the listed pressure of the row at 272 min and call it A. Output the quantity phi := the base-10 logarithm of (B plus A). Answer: 0.830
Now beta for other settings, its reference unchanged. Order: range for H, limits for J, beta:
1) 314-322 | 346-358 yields 12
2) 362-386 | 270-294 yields 45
